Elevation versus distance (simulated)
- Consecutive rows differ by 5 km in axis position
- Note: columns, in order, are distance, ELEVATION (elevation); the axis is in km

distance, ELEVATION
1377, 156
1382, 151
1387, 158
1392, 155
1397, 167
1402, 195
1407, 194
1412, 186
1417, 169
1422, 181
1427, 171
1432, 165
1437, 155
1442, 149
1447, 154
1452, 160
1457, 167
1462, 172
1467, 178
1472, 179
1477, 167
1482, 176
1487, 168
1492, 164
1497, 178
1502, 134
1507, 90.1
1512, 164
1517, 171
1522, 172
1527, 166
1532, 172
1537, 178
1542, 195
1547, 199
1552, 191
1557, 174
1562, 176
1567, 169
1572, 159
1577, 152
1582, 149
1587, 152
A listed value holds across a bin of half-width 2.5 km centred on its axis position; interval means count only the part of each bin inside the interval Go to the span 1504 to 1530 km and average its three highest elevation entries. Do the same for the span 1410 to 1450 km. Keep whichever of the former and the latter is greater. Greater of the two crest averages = 179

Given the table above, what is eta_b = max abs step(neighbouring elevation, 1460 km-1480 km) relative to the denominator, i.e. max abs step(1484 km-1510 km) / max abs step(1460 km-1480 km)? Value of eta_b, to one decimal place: 3.7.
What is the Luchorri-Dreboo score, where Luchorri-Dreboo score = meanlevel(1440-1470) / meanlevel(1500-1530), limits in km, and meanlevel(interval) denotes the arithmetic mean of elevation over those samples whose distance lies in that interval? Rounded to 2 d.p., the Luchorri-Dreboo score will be 1.09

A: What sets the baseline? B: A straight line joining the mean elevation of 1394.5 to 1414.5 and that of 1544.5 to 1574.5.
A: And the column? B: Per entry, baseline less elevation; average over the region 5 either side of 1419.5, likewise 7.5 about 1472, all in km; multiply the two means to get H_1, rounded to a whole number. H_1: 74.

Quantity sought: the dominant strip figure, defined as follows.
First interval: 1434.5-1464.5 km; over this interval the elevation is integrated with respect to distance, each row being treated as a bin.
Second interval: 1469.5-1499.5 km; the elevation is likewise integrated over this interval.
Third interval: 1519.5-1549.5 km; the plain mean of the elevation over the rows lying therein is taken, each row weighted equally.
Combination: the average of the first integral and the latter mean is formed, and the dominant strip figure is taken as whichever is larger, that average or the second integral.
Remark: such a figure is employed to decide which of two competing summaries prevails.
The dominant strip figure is 5160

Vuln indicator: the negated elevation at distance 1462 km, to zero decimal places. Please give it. -172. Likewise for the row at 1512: -164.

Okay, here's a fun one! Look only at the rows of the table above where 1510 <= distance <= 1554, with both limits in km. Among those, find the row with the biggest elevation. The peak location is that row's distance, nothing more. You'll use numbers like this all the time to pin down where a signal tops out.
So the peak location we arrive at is 1547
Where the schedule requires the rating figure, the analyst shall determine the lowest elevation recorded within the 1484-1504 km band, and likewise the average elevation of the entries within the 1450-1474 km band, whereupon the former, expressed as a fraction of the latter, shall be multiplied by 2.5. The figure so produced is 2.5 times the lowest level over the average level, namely 2.0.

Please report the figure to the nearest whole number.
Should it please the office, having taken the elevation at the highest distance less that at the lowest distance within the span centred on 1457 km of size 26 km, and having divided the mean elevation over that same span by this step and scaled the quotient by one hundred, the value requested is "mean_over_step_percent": 692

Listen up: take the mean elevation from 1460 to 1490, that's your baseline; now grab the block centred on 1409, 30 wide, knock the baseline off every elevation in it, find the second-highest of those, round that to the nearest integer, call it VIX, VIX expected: 21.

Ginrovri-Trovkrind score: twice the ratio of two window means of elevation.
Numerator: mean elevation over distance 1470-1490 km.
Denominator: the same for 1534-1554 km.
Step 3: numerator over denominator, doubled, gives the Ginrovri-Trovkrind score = 1.81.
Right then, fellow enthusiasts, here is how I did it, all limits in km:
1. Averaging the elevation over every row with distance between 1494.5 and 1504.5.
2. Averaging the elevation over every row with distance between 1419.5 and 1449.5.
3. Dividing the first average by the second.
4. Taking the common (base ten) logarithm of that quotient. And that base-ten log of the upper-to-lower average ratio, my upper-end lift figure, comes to -0.02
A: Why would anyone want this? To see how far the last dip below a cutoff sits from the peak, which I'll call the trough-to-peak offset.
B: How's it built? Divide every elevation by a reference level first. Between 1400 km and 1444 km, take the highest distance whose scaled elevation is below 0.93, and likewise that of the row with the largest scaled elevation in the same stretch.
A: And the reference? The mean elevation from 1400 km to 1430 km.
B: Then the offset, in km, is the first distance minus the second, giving 40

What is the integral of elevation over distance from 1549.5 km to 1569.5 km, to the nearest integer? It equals 3550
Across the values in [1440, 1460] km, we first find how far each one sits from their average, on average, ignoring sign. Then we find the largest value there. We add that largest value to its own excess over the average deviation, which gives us 328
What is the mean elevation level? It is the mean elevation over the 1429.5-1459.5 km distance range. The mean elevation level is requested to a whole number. 158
